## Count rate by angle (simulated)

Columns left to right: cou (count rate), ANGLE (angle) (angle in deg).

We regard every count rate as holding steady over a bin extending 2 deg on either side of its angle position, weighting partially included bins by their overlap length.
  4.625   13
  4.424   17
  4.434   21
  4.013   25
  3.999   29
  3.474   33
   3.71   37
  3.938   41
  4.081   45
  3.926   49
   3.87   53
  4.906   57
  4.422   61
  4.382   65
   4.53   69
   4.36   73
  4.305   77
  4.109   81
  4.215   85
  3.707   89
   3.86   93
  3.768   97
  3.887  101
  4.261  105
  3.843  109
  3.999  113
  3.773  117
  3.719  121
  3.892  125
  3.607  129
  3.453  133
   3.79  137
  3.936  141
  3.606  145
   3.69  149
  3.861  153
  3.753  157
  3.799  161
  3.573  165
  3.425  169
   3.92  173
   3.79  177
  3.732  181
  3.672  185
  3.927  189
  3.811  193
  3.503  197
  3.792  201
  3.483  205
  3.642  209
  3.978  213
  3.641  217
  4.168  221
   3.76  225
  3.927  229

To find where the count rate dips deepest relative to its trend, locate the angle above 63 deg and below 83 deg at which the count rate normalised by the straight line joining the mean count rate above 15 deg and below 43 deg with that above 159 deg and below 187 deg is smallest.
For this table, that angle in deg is 81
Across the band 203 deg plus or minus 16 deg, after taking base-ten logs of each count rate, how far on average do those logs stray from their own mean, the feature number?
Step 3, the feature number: 0.0181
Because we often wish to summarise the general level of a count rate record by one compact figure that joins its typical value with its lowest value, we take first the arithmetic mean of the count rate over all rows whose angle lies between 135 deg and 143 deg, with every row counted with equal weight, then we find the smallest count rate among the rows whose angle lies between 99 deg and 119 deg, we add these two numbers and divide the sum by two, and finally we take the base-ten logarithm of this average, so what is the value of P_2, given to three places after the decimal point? 0.582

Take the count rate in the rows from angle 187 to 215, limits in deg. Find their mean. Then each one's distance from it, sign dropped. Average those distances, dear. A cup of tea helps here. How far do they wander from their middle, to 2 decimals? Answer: 0.16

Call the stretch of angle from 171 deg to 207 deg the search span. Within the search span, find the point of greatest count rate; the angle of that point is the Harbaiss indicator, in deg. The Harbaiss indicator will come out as 189 deg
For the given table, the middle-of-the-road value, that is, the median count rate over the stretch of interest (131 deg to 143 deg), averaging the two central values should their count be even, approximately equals 3.79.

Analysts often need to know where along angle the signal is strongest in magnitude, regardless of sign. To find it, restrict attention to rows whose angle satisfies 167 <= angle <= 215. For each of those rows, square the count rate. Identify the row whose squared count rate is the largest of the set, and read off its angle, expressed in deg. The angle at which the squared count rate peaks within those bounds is 213 deg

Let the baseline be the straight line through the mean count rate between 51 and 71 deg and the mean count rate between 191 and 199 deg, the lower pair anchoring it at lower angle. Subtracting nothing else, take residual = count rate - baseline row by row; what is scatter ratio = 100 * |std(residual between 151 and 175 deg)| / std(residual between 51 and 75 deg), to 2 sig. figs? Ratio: 53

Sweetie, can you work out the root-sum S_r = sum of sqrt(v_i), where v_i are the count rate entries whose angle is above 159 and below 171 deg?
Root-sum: 5.7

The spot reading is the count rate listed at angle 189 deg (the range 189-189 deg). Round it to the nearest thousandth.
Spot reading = 3.927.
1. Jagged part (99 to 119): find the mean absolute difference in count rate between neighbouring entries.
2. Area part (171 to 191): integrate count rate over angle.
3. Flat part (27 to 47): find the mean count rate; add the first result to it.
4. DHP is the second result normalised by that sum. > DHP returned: 18.4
